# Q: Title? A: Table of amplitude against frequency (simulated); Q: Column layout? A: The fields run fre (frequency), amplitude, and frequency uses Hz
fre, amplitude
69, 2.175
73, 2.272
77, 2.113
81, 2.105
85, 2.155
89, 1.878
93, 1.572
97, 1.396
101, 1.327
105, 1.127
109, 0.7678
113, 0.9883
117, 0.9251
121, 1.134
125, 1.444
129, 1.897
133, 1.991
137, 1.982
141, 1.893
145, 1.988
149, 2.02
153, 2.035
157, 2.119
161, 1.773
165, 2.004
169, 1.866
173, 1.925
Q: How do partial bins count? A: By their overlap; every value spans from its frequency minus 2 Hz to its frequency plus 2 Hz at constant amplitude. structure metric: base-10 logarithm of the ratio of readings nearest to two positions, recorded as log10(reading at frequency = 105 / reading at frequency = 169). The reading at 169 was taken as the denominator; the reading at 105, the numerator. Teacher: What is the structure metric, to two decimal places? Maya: -0.22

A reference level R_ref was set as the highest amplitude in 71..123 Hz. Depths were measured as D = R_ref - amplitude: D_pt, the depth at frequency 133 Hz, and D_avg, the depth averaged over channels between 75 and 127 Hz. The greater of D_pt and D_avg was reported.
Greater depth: 0.82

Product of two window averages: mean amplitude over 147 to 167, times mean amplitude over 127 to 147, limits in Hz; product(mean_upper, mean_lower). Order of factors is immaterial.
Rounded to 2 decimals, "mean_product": 3.88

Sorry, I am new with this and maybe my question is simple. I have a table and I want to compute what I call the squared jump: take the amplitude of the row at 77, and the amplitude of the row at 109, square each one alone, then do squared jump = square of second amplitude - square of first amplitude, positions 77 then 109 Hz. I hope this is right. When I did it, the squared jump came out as -3.9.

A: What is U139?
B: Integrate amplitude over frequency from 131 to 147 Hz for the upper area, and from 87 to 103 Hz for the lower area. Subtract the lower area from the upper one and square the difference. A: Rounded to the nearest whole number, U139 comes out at 45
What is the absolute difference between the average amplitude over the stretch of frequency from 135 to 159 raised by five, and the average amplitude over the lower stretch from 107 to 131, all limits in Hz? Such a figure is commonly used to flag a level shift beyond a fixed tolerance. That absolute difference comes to 5.8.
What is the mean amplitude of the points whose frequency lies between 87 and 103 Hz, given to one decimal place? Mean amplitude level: 1.5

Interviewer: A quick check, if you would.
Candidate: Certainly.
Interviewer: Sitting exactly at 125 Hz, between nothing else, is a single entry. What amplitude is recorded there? 1.444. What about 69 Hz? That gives 2.175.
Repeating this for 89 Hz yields 1.878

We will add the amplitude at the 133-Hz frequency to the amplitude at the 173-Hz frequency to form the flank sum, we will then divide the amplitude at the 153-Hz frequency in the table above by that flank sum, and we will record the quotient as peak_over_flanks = 0.520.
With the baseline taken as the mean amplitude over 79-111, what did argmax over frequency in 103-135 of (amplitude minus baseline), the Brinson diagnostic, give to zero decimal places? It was 133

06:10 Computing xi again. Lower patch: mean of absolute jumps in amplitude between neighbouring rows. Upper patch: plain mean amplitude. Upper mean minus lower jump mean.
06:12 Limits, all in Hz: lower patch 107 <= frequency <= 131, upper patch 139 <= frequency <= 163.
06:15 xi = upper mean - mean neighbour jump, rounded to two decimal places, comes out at 1.72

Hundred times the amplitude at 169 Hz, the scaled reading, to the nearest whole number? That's 187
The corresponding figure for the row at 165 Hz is 200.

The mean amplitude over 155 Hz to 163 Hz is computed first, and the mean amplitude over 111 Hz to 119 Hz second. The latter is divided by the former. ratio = 0.49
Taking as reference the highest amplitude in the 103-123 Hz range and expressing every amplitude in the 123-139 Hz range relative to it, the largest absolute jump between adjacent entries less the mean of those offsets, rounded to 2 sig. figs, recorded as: -0.24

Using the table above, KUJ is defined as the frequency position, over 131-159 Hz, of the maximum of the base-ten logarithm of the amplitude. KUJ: 157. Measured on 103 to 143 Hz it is 133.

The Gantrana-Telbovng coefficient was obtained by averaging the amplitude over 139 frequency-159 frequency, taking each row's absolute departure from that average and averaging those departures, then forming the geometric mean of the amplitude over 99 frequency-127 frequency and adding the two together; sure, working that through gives 1.1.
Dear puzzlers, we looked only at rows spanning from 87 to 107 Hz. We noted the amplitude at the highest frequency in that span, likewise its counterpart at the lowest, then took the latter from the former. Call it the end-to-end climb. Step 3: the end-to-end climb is -0.75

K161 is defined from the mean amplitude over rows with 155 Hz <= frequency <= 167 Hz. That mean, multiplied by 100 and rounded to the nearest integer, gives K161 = 197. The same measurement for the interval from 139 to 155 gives 198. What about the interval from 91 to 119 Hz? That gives 116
